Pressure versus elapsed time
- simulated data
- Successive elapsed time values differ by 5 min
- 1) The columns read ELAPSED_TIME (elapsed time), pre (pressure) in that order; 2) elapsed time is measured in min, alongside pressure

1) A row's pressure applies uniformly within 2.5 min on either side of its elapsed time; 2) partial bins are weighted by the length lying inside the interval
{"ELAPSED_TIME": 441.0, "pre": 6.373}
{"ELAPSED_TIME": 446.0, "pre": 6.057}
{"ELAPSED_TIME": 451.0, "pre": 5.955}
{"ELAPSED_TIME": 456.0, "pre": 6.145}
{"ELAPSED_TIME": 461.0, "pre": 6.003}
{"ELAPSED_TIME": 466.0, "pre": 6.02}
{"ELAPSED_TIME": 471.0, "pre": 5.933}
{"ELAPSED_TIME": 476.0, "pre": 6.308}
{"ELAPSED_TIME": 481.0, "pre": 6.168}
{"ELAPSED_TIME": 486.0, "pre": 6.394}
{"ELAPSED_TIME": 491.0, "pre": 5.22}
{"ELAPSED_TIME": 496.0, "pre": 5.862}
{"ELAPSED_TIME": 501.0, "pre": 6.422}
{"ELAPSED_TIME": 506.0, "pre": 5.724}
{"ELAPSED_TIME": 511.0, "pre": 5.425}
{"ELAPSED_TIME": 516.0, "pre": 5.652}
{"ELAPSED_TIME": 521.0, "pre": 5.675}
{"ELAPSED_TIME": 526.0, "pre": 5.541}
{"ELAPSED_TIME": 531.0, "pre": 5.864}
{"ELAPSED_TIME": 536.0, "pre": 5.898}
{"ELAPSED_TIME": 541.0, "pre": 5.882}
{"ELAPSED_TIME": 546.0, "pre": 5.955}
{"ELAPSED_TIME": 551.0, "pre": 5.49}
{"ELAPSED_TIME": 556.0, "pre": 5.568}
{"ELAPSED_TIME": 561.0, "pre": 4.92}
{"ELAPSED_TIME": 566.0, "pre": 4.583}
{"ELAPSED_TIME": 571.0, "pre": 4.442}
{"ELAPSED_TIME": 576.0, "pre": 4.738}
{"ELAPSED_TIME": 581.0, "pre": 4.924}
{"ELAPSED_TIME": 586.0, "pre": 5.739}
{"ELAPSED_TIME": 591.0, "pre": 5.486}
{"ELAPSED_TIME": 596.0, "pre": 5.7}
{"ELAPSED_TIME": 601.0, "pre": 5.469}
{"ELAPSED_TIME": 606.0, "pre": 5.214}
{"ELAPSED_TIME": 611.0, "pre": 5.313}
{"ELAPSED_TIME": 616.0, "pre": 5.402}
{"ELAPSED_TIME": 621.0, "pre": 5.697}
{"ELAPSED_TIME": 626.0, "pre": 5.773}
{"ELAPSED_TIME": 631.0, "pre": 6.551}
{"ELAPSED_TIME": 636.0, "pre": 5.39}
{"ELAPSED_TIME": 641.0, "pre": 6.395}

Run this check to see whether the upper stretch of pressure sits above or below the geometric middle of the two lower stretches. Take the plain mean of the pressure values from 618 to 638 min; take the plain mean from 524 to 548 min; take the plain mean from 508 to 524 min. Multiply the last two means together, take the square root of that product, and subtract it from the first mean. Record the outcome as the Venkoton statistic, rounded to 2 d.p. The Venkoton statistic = 0.15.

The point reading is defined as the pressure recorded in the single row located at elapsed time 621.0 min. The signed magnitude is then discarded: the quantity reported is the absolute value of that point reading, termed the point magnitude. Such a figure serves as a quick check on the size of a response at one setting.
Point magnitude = 5.7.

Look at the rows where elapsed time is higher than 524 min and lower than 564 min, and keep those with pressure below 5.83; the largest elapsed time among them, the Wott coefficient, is 561.0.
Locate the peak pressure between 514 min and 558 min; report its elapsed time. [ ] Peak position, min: 546.0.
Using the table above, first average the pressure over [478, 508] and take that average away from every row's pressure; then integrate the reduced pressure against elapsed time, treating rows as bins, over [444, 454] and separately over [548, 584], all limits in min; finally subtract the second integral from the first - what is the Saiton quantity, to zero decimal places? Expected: 36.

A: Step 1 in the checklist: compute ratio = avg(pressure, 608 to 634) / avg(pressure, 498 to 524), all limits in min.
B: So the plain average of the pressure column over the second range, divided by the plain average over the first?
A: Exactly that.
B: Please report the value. 0.99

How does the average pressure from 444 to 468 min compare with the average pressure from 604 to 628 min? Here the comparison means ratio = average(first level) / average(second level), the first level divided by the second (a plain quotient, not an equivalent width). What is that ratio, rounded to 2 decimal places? 1.10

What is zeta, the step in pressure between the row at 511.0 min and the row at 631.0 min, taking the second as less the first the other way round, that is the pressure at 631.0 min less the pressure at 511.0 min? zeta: 1.1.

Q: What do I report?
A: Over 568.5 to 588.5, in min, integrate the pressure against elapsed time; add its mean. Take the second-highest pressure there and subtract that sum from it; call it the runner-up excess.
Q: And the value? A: -99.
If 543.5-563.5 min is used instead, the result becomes -110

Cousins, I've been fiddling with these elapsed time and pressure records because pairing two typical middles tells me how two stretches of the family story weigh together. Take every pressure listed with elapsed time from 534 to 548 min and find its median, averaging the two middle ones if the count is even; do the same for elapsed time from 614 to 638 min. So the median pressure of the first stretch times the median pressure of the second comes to 33.6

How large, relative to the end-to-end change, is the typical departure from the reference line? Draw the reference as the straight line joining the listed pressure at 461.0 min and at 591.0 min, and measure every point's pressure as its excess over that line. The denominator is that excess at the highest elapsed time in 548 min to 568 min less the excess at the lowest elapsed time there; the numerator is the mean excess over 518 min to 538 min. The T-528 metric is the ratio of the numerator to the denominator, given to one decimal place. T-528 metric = 0.0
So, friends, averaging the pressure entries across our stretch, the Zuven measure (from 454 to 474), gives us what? 6.03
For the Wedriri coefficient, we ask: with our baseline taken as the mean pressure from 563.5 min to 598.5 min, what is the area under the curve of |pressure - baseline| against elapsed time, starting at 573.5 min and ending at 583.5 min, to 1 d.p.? 2.6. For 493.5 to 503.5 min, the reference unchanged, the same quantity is 10.5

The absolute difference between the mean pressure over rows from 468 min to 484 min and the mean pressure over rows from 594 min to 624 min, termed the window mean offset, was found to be 0.67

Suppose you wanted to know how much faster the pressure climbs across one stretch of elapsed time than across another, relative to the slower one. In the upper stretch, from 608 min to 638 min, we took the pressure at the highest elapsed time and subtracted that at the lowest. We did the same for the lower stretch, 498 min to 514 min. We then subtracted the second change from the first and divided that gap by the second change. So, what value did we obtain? -1.1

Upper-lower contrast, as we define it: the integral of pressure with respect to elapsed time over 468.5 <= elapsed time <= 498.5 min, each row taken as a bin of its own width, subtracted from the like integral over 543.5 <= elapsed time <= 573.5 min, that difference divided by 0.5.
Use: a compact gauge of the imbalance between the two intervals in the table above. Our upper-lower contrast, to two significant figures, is -49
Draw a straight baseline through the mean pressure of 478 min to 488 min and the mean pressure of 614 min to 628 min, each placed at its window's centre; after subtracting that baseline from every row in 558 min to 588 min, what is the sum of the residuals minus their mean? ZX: -4.8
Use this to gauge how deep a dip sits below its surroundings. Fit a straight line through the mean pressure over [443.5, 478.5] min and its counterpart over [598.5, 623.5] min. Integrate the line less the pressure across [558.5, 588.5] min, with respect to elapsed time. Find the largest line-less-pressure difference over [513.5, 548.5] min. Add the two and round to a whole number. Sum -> 21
